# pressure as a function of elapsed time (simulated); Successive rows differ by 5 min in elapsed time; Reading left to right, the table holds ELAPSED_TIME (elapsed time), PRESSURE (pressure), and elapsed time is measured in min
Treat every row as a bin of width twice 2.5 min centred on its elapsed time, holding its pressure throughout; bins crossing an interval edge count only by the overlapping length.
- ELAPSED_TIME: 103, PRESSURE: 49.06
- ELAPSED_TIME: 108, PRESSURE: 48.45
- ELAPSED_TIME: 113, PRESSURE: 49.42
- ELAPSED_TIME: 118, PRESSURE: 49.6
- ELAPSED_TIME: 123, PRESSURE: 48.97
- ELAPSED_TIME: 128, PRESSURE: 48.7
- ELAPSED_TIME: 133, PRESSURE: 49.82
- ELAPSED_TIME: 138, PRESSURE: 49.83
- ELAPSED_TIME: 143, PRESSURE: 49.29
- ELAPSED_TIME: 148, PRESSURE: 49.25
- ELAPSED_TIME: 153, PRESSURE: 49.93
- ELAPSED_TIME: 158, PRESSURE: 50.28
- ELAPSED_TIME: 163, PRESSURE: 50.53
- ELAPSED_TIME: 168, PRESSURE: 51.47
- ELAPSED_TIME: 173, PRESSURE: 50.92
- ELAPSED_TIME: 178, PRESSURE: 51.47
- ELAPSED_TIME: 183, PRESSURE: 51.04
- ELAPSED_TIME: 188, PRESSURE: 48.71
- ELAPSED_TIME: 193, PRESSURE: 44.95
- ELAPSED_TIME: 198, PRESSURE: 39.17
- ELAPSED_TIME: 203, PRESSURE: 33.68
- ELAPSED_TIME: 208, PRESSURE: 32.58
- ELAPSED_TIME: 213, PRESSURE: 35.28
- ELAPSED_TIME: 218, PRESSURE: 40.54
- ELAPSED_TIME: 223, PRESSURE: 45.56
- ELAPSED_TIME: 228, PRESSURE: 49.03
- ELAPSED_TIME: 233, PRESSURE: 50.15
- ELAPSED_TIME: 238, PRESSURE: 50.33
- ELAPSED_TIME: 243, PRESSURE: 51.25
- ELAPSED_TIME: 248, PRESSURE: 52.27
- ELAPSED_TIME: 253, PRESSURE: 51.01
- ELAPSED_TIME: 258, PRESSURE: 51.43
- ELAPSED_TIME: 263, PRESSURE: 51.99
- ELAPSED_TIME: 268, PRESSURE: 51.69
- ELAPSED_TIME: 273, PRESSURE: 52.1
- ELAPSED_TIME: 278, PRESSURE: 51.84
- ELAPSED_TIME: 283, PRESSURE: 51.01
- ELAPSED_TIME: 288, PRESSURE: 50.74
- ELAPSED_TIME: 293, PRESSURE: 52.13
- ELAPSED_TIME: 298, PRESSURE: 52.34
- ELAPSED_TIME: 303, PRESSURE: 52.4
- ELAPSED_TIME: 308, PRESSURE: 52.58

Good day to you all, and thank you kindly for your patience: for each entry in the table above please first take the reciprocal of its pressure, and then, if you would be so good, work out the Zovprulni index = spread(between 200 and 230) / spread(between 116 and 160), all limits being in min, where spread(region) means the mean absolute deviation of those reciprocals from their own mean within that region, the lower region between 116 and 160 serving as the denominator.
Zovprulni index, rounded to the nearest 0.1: 21.4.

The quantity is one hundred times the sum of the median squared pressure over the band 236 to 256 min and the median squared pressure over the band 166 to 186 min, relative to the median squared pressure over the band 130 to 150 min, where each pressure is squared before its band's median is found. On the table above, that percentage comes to 213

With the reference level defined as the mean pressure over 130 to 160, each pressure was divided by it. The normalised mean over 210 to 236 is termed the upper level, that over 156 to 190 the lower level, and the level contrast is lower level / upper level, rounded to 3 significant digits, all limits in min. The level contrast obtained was 1.15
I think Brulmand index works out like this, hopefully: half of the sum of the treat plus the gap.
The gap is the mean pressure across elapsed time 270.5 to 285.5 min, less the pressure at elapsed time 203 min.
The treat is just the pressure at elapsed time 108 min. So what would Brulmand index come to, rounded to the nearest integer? 33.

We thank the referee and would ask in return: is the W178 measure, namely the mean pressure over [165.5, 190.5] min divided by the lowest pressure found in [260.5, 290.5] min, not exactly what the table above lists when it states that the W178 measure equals 1.000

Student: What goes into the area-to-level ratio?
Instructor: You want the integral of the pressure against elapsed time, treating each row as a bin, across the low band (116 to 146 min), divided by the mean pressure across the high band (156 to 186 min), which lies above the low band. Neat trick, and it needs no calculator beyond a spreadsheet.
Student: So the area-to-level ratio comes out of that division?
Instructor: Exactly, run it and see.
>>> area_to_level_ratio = 29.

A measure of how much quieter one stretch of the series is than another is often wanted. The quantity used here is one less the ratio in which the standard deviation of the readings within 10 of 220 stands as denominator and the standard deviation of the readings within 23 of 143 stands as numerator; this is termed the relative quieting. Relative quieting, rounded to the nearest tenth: 0.9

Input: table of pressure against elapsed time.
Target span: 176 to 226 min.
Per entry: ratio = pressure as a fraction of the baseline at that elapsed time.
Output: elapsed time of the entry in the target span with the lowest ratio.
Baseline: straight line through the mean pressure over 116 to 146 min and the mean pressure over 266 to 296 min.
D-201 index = 208 min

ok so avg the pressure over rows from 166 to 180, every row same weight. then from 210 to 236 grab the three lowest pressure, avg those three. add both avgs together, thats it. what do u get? 92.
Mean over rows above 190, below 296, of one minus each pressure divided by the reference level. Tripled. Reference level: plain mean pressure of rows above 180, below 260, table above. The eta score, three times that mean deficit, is -0.11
